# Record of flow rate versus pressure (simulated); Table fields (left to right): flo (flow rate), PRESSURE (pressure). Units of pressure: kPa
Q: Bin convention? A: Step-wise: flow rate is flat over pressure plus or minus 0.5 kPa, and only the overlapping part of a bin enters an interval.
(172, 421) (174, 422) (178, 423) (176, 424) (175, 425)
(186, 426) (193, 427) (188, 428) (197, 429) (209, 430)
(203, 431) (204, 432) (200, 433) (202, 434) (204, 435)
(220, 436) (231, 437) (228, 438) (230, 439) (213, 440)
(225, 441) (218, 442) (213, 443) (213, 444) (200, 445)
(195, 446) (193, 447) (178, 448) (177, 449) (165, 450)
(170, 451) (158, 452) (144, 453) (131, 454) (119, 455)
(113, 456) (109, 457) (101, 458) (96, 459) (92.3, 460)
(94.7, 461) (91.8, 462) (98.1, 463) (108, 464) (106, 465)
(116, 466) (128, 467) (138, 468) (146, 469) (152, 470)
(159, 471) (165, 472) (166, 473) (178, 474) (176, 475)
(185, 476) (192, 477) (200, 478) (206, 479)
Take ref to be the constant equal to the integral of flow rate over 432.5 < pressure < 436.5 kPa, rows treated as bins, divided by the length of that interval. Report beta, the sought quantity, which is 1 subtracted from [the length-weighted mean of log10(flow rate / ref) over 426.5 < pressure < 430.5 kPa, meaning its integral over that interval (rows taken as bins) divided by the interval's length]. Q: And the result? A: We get -1.02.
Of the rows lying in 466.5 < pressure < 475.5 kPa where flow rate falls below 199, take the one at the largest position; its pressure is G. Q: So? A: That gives 475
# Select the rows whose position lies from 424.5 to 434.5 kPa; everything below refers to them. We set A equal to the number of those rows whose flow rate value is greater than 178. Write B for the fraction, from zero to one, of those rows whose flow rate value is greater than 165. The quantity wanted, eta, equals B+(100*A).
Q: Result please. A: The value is 901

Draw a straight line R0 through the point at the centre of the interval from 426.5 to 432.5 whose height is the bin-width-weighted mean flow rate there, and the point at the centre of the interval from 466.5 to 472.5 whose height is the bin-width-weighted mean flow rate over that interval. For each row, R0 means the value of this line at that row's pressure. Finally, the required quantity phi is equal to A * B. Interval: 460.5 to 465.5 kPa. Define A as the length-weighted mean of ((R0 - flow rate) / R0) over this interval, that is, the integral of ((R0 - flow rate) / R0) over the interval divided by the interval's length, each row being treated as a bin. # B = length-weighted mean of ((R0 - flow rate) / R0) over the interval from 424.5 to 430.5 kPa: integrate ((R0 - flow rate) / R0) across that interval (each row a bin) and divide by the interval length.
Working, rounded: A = 0.36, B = 0.05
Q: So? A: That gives 0.02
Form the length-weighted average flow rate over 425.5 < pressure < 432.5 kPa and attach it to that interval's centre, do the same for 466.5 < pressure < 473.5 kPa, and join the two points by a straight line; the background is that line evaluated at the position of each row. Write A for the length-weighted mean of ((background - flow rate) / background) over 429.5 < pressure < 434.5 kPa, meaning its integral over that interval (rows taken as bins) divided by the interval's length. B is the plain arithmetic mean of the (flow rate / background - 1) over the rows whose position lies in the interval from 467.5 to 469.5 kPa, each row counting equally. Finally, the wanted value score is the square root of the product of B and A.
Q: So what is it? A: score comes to 0.06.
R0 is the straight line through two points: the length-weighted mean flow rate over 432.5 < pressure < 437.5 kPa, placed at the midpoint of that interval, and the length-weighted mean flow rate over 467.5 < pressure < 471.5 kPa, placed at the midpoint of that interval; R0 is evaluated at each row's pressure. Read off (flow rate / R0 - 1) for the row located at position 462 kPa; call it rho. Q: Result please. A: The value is -0.4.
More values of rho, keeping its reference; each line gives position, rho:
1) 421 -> -0.3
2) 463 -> -0.4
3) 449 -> 0.0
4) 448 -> -0.1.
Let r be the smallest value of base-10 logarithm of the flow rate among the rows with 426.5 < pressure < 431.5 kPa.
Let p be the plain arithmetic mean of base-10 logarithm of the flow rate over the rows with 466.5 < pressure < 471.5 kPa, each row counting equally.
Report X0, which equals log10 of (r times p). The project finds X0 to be 0.69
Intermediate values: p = 2.16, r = 2.274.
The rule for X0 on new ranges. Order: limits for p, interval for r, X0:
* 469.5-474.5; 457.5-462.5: 0.64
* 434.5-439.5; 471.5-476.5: 0.72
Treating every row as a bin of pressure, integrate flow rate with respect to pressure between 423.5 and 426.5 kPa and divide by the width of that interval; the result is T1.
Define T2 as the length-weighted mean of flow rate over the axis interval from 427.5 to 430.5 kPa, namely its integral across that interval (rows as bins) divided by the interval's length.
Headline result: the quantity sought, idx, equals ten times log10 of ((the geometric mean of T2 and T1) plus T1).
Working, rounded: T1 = 179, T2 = 198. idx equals 25.6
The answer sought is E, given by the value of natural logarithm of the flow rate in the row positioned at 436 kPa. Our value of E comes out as 5.39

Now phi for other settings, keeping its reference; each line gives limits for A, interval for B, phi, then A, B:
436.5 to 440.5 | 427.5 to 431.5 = 0.00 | -0.20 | 0.00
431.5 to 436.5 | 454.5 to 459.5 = -0.02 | -0.07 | 0.34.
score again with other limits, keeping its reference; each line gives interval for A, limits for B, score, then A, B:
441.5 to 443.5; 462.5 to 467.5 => 0.23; -0.19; -0.29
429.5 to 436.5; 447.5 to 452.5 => 0.04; -0.07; -0.02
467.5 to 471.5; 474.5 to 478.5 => 0.07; 0.02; 0.32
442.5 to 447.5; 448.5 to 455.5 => 0.12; -0.13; -0.11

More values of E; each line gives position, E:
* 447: 5.26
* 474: 5.18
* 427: 5.26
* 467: 4.85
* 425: 5.16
